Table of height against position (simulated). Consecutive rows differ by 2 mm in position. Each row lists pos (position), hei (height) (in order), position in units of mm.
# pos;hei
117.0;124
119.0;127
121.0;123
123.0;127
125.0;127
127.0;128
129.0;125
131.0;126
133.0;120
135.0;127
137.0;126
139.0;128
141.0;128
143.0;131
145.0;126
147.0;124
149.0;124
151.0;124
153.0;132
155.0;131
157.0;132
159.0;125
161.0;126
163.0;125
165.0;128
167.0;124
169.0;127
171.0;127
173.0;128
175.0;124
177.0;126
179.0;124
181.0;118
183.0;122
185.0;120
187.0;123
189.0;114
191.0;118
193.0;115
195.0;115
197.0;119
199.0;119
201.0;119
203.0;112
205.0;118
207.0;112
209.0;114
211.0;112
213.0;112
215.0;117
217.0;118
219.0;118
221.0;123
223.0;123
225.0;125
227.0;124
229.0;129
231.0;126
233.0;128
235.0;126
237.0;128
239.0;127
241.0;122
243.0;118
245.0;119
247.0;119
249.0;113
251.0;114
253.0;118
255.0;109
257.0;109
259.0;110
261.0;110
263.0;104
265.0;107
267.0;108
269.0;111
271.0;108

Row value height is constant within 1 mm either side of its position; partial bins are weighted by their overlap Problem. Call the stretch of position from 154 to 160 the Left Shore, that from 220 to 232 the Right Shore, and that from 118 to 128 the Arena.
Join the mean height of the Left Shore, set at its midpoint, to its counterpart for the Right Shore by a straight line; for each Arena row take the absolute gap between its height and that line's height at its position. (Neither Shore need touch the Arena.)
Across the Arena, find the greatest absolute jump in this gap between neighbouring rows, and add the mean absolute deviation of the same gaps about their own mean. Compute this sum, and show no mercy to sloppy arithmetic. 5.5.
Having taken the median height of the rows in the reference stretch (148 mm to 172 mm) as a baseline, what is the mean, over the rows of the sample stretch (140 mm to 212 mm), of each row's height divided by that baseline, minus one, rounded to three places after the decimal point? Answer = -0.032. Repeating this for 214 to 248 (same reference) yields -0.028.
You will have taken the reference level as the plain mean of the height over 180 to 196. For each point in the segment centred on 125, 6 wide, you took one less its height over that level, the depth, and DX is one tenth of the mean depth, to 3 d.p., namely -0.008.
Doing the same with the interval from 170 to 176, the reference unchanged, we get -0.007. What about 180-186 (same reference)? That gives -0.002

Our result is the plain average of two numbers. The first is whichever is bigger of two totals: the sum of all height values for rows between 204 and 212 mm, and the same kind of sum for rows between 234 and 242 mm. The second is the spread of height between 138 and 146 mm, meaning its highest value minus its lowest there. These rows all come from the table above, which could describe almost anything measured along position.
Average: 254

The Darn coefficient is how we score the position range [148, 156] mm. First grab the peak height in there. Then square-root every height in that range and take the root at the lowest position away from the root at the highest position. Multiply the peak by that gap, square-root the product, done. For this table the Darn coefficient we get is 6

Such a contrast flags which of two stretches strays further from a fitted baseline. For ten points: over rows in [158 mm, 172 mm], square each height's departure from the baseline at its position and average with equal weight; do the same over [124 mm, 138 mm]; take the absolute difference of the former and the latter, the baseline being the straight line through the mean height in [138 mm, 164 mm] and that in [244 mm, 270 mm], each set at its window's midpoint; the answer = 25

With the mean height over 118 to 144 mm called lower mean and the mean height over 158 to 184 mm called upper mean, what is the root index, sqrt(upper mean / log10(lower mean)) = 7.71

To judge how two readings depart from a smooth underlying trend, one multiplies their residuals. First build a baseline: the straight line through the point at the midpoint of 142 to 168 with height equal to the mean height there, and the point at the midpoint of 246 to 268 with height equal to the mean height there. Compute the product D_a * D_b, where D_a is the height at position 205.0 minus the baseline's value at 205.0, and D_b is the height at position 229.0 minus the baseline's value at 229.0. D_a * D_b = -16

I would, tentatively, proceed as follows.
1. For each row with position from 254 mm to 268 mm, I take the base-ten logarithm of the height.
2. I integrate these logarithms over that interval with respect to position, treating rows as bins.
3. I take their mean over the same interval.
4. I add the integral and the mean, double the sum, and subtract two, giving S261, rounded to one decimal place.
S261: 59.0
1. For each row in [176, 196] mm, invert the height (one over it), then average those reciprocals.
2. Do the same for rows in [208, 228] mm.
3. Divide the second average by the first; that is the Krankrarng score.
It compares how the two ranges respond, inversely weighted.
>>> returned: 1.008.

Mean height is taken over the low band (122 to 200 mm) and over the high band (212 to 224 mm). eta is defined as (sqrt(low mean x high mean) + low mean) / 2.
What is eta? 123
